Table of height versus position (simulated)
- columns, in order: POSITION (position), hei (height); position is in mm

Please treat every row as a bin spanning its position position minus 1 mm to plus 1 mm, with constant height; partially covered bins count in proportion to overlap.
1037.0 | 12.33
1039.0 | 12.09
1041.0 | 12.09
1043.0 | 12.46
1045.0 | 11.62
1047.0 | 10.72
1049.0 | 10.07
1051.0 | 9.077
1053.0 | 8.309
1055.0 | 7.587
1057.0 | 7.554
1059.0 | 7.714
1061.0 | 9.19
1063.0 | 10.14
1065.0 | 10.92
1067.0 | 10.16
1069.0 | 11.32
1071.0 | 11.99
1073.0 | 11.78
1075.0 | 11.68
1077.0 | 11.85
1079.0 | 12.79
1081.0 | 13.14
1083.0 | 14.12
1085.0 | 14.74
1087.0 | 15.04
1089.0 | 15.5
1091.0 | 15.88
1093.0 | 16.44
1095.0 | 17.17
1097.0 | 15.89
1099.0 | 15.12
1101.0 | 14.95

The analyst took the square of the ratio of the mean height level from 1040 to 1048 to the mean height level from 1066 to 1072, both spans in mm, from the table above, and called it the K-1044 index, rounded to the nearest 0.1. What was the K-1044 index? 1.1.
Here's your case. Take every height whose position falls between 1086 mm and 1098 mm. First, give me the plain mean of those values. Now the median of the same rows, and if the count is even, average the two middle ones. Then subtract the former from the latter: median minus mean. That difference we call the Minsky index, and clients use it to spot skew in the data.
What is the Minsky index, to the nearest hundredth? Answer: -0.10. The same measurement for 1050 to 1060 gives -0.33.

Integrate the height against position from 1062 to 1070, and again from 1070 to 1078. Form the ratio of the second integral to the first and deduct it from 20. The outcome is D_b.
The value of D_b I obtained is 18.89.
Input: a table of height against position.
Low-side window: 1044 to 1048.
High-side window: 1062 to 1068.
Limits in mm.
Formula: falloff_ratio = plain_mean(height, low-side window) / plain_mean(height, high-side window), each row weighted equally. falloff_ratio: 1.07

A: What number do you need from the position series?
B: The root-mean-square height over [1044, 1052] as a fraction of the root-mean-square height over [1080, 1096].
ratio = 0.68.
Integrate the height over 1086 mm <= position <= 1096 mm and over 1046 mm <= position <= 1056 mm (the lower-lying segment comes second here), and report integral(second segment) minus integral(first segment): -69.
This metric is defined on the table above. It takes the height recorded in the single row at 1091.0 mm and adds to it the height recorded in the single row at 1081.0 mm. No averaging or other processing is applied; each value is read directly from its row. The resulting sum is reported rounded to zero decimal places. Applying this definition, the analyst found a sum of 29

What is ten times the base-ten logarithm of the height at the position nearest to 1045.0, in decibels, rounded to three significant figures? 10.7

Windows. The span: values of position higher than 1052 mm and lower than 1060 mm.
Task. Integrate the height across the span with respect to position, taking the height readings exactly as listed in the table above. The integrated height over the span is 62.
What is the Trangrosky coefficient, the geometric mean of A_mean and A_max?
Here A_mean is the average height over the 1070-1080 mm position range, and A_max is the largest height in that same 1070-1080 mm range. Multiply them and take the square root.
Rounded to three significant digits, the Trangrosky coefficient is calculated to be 12.4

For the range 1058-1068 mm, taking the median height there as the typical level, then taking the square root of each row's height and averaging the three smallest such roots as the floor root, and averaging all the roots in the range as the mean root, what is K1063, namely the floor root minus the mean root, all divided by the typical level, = -0.010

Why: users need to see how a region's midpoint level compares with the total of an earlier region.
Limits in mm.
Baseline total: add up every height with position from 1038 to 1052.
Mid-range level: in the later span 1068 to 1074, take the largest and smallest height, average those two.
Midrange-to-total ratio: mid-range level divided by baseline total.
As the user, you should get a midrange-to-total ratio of 0.149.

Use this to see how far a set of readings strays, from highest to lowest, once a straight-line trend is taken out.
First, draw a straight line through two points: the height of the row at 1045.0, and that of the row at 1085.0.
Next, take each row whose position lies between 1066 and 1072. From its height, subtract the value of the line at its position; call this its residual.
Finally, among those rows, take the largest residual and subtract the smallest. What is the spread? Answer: 1.5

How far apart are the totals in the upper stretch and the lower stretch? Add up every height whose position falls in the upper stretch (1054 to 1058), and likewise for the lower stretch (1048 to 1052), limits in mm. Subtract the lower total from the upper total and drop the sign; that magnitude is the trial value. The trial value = 4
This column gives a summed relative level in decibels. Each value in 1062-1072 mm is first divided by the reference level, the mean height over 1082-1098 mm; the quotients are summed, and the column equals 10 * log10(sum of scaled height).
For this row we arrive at 5.4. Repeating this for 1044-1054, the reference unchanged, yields 5.0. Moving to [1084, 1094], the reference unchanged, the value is 7.0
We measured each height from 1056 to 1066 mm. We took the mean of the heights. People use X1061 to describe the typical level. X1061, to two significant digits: 9.1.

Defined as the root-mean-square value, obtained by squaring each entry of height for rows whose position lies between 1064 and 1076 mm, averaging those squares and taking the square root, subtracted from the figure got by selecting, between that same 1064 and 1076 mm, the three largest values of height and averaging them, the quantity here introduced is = 0.49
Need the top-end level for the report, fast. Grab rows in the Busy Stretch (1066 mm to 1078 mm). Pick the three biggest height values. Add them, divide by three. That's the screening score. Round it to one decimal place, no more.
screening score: 11.9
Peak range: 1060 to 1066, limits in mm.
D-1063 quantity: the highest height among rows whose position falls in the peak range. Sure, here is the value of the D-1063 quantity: 10.92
